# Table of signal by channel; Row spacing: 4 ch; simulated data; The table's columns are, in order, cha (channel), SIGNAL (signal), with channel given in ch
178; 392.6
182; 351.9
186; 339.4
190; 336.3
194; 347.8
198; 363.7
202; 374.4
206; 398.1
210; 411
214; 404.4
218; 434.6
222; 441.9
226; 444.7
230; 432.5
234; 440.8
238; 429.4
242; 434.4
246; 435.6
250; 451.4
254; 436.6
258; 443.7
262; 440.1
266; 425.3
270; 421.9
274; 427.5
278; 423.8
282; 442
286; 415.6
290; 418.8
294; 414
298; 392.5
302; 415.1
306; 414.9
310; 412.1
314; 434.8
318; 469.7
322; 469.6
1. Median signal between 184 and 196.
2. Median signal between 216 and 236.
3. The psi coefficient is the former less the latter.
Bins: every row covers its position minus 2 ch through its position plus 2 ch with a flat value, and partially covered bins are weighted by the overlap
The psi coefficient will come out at -101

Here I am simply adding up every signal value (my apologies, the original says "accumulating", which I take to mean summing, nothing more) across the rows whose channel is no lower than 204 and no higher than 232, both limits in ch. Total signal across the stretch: 2967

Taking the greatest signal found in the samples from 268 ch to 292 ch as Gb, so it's 442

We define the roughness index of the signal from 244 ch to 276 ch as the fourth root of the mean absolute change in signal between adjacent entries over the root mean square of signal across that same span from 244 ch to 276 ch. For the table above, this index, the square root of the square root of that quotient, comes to 0.382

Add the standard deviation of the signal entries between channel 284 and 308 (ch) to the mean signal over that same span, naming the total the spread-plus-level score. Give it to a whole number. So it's 421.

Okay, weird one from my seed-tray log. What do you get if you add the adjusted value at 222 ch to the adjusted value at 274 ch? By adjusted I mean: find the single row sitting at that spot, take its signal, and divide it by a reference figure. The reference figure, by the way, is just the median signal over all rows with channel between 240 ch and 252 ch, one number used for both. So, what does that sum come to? 2.00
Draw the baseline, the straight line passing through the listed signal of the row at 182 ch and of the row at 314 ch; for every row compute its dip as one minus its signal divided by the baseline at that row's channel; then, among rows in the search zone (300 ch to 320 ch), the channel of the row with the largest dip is 310 ch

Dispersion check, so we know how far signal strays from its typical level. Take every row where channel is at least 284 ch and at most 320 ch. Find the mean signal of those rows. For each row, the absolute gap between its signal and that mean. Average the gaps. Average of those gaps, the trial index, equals 14.0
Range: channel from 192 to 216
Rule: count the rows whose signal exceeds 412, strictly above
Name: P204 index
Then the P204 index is 0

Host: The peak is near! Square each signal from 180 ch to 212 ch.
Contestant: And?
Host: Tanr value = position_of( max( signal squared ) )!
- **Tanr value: 210 ch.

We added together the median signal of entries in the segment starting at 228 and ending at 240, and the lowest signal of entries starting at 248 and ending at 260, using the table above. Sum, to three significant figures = 869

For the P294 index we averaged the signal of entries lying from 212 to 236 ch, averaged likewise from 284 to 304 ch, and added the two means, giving 844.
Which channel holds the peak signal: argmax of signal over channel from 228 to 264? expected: 250 ch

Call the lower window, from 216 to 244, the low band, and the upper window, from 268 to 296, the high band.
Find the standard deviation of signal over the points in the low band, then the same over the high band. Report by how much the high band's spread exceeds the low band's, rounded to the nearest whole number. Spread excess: 4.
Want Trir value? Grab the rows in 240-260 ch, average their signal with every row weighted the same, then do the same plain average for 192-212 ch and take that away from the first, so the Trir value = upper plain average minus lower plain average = 61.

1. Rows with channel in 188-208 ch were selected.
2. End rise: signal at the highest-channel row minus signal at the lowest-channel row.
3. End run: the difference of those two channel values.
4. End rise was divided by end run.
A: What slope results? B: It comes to 4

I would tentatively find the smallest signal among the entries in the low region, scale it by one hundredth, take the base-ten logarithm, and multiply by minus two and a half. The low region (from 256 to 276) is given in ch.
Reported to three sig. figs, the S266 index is -1.56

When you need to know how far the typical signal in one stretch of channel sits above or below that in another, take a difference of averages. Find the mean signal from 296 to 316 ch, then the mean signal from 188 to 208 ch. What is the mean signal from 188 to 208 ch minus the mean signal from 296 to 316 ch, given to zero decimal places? -50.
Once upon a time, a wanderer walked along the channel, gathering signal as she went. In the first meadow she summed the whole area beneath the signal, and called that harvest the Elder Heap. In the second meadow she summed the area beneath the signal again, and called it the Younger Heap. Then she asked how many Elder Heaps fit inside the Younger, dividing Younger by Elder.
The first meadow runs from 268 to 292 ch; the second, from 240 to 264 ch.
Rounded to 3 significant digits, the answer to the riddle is 1.04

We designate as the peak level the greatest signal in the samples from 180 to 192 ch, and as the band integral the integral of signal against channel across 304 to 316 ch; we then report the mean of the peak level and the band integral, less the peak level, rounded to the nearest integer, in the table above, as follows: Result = 2348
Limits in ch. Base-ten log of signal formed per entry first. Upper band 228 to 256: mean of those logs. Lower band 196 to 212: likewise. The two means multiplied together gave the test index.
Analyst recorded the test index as 6.83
